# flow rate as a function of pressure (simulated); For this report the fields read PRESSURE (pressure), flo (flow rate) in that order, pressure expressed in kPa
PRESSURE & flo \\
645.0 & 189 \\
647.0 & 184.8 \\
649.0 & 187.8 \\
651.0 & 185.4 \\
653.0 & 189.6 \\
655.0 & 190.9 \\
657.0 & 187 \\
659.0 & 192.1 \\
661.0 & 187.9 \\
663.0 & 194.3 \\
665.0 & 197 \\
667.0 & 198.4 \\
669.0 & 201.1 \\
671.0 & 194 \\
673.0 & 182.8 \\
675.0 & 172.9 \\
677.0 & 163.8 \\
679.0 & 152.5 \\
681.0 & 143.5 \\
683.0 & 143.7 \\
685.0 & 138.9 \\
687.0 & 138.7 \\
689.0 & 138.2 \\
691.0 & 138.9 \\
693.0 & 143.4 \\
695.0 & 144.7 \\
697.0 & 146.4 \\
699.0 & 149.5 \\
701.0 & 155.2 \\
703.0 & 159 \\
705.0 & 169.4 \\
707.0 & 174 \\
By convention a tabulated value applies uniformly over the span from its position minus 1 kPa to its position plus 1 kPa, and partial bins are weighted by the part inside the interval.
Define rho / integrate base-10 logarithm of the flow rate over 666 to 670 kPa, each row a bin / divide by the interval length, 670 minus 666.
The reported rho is 2.30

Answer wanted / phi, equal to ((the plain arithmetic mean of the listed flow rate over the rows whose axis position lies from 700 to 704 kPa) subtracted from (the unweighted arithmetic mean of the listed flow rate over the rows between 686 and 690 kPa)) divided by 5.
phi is -4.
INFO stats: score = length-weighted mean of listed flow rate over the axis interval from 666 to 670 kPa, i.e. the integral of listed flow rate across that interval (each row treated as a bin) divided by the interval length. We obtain 200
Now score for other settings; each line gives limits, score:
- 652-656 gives 190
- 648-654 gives 188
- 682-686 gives 141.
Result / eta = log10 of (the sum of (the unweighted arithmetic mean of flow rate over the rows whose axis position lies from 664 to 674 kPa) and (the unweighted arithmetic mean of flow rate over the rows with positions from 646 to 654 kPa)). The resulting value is 2.58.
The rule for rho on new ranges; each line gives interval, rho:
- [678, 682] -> 2.17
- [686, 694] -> 2.15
